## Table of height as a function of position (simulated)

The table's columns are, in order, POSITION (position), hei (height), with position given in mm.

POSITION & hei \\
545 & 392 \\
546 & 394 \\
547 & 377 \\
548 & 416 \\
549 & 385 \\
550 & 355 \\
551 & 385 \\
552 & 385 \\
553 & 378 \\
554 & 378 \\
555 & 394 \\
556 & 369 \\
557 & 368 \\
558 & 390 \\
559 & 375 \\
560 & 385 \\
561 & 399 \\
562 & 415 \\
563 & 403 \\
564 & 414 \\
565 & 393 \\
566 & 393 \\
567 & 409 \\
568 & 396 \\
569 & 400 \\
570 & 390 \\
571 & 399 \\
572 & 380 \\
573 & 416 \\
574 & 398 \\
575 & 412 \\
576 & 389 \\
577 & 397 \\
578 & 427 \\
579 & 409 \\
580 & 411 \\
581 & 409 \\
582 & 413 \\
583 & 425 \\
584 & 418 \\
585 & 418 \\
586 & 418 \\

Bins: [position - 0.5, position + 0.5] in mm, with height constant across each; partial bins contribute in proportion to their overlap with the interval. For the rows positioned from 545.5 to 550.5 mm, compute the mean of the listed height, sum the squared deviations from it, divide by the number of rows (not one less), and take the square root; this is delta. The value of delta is 20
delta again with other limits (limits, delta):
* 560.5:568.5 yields 8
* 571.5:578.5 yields 15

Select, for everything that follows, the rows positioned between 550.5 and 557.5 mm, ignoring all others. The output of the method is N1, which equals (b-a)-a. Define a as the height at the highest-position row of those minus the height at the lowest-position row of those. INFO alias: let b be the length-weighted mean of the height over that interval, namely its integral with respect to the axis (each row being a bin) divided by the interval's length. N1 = 414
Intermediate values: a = -17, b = 380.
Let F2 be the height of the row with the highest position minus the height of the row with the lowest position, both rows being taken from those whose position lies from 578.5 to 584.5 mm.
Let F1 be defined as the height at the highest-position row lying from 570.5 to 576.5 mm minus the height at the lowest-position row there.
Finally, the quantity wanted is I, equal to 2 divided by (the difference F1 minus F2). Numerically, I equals -0.11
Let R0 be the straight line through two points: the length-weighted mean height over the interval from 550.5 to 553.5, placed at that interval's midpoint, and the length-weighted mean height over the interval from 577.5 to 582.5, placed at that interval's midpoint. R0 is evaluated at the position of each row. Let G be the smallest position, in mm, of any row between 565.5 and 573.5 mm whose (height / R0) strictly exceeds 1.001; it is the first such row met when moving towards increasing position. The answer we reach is 567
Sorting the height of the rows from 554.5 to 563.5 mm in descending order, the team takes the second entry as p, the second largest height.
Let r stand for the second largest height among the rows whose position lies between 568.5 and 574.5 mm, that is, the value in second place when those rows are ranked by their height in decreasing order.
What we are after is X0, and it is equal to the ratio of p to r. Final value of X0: 1.01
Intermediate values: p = 403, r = 400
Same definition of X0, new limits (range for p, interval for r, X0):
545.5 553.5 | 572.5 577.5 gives 0.96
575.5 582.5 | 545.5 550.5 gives 1.05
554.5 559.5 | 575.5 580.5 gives 0.95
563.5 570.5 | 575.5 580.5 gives 1.00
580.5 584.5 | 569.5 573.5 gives 1.05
